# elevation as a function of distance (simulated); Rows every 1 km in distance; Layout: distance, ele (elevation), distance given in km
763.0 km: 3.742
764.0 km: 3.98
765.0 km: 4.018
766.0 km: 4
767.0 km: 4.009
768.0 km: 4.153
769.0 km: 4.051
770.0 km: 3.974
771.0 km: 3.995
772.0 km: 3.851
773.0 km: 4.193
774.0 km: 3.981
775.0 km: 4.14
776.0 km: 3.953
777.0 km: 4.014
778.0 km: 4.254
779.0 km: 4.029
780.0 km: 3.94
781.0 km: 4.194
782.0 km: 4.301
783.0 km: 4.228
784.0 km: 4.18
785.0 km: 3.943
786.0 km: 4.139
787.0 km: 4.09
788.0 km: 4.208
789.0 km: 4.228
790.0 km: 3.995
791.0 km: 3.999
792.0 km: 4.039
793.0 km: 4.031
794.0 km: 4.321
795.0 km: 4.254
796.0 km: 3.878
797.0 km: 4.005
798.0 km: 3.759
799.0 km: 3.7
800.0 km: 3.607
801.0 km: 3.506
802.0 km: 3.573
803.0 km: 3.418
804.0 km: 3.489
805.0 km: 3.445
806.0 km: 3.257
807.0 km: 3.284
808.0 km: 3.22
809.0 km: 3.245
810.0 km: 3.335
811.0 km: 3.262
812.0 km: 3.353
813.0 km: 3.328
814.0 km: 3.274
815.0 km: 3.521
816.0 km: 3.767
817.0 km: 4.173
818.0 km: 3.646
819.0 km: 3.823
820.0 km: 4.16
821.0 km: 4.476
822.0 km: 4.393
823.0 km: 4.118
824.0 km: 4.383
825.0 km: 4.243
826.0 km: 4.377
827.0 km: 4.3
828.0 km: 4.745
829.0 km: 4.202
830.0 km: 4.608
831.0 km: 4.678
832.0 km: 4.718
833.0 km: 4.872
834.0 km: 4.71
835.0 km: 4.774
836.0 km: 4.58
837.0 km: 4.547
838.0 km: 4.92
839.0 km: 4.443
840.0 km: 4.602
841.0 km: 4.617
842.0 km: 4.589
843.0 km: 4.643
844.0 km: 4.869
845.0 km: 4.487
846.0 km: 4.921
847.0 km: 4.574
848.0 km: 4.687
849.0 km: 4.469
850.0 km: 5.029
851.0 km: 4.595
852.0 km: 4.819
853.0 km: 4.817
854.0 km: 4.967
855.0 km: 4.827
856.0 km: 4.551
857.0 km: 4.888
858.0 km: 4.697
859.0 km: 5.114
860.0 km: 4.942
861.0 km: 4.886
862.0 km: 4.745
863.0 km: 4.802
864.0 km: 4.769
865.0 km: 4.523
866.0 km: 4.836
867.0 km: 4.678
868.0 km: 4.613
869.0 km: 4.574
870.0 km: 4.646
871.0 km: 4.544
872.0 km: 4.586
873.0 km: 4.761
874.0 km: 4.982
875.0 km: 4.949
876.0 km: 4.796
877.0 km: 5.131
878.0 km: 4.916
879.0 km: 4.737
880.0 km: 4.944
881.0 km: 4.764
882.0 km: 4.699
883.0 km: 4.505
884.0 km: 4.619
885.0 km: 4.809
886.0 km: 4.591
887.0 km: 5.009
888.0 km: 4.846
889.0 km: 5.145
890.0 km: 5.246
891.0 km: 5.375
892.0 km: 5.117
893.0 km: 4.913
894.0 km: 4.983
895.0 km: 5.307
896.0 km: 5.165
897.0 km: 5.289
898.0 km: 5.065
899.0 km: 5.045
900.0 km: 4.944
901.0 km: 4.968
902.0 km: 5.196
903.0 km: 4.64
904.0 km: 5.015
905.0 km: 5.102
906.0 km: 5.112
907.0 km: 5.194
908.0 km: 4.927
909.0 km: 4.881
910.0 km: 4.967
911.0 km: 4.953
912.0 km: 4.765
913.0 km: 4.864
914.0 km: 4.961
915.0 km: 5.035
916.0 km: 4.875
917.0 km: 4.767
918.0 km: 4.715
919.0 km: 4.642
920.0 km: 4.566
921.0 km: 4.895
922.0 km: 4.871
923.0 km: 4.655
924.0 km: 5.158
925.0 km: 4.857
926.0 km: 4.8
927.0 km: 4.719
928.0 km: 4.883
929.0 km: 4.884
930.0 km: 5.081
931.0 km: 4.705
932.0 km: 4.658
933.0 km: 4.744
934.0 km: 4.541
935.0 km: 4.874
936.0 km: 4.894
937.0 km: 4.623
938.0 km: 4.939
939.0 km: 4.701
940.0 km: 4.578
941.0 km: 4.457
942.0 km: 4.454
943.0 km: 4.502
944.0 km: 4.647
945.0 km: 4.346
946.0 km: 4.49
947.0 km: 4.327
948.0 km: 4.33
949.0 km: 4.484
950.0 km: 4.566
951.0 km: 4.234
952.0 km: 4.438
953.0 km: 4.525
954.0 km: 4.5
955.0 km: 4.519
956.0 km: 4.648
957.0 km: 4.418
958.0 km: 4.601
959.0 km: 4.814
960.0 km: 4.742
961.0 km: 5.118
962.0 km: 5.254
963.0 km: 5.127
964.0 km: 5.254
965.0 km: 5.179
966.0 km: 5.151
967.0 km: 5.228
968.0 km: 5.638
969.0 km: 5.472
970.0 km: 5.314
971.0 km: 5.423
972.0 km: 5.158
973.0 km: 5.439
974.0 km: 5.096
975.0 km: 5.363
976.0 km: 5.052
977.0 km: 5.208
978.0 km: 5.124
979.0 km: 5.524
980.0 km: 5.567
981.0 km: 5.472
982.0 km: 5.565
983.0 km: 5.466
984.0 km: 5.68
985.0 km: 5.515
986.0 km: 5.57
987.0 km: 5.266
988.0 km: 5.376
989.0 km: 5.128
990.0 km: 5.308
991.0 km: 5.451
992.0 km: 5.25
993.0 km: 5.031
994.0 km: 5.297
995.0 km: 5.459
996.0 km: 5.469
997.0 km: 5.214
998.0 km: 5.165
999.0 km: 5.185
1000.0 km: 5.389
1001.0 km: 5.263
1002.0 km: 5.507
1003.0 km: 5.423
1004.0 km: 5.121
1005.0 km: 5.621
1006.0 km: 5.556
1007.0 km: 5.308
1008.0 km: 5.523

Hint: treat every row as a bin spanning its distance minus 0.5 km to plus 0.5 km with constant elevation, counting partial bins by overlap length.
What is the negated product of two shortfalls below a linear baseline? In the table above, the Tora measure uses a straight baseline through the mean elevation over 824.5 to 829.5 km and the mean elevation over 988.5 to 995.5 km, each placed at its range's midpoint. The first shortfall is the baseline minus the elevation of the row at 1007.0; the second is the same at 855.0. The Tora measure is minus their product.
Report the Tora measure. 0.01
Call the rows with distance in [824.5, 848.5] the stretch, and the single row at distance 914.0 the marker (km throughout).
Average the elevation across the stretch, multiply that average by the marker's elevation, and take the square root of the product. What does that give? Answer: 4.8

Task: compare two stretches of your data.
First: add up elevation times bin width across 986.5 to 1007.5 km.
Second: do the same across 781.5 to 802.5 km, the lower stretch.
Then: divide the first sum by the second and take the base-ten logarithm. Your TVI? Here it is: 0.12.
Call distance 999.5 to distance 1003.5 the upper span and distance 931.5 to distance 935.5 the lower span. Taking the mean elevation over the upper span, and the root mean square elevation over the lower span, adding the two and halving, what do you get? 5.1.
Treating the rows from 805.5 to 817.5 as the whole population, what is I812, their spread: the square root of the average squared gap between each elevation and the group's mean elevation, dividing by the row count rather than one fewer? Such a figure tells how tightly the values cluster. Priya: 0.27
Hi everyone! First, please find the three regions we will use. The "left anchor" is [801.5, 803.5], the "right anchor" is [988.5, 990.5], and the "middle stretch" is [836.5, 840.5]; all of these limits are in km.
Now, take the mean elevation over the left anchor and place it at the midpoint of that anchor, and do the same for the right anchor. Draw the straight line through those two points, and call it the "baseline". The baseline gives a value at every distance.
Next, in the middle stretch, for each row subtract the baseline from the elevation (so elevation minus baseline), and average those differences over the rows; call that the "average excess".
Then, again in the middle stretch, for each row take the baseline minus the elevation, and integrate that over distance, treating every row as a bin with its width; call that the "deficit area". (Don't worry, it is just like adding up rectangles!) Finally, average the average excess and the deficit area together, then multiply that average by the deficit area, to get 3.8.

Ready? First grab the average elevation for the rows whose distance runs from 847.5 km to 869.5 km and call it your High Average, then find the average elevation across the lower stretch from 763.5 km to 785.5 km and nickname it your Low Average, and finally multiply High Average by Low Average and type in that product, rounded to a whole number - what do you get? 19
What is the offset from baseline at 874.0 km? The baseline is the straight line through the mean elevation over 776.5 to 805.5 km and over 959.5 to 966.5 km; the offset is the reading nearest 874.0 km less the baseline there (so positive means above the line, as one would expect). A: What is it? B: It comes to 0.5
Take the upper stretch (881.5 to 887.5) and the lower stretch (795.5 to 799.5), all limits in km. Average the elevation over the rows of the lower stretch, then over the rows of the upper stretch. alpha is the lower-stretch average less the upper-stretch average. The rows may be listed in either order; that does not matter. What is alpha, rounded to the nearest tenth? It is -0.9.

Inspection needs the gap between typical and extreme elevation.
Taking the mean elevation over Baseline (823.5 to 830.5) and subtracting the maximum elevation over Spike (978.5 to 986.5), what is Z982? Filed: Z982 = -1.3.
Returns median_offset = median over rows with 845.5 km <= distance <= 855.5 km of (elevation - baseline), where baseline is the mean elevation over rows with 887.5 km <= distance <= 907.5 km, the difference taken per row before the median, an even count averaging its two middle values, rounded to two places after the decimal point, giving -0.27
